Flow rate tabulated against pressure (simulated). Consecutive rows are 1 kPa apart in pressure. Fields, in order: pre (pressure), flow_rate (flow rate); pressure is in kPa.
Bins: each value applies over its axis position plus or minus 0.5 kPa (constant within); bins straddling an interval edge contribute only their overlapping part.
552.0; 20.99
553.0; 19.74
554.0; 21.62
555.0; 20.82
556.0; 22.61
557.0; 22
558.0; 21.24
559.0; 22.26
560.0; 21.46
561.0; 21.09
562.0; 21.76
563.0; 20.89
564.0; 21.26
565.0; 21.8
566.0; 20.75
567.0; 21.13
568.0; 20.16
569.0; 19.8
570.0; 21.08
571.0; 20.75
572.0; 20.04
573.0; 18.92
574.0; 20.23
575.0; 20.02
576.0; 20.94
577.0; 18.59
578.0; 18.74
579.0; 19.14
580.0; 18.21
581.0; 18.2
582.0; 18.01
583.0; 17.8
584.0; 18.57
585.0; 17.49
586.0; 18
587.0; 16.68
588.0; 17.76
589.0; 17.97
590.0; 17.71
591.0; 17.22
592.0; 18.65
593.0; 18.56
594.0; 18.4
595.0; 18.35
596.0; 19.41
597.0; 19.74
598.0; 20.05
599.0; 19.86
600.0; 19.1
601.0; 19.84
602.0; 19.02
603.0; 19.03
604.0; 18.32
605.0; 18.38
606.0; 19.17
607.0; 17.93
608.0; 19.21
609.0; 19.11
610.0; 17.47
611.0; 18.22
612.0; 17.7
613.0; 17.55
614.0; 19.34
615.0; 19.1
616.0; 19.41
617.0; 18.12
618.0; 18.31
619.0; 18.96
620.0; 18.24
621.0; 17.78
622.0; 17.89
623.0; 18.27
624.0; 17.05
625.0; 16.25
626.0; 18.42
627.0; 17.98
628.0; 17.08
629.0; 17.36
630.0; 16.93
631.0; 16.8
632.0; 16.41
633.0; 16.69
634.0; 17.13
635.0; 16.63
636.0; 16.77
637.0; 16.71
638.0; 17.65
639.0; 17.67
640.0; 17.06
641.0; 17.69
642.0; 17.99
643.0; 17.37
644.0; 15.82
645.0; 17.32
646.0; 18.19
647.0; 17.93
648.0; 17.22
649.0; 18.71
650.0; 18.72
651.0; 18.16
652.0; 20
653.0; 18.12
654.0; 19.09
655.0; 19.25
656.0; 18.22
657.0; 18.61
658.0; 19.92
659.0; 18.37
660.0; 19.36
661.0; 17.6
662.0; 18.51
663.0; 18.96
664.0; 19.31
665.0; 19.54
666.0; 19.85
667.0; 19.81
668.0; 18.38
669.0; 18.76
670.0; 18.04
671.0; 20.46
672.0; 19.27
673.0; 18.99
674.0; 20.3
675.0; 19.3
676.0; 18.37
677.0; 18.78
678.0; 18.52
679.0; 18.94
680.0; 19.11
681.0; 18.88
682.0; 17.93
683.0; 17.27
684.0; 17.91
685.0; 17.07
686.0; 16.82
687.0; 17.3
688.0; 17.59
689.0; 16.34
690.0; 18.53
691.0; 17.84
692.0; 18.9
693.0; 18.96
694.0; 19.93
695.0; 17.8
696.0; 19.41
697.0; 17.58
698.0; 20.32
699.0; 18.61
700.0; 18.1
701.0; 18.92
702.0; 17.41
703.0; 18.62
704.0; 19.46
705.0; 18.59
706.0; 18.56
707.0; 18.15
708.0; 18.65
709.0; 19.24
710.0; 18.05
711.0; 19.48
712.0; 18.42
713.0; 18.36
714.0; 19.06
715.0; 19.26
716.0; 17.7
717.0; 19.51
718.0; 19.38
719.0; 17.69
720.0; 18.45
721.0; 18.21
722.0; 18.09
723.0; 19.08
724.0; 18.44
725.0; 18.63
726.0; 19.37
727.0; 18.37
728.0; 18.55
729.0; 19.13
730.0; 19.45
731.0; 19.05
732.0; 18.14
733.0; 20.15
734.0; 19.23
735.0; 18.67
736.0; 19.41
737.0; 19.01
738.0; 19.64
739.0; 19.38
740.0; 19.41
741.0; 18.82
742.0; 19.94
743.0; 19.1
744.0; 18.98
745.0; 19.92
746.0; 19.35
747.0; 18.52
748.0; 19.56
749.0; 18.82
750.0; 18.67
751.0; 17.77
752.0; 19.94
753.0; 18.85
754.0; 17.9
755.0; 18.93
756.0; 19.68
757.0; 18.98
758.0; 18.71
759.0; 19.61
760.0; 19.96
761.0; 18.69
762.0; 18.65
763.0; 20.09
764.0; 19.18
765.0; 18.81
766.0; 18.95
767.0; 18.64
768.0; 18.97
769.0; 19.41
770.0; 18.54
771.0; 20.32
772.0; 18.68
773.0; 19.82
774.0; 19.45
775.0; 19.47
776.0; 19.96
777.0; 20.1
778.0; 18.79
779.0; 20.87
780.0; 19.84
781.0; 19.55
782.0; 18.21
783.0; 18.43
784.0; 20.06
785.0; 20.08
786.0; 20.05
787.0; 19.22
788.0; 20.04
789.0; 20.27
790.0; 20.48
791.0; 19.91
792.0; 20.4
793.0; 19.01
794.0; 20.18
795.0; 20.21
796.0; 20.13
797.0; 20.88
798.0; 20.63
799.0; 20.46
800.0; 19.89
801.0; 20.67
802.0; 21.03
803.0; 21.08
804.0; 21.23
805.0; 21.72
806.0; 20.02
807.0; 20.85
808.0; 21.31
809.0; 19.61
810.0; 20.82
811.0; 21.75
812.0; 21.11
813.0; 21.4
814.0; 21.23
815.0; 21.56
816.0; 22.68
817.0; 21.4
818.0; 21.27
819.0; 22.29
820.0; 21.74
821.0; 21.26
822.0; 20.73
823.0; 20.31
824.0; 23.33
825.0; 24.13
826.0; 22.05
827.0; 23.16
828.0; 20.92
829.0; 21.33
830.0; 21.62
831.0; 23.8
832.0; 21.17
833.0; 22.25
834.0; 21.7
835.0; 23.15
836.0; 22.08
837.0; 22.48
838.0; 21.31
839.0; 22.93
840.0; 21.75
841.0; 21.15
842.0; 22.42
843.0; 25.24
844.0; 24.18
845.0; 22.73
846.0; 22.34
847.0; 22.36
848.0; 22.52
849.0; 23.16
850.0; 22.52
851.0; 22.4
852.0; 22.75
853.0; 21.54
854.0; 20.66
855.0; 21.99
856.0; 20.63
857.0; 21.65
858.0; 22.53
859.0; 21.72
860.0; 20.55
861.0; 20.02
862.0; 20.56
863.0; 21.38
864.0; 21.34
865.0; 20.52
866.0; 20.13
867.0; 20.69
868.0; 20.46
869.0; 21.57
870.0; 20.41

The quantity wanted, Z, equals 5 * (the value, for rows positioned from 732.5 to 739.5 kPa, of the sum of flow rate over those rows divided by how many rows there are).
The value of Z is 97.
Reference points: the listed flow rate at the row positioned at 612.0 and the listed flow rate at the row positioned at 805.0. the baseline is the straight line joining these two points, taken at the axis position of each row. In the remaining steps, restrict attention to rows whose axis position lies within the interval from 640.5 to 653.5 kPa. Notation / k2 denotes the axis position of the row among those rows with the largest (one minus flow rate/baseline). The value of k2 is 644.0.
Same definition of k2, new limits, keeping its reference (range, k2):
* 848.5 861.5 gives 861.0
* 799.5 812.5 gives 809.0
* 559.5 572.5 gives 569.0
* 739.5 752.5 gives 751.0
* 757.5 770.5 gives 770.0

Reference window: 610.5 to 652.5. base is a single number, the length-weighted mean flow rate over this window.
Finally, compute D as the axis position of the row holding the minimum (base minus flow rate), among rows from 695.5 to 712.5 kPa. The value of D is 698.0 kPa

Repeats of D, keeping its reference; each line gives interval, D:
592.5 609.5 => 598.0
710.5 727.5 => 717.0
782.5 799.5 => 797.0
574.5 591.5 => 576.0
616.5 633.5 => 619.0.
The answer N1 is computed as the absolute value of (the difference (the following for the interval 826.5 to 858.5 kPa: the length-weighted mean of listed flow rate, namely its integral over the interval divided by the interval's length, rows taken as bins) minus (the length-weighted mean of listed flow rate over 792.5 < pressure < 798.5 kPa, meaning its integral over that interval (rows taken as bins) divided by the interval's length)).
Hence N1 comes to 2.1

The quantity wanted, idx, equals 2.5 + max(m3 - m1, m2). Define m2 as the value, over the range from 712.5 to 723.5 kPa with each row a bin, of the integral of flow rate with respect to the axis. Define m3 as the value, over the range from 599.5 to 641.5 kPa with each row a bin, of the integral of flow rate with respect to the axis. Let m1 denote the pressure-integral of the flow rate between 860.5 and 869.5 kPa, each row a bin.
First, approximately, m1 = 187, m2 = 205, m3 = 754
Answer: 570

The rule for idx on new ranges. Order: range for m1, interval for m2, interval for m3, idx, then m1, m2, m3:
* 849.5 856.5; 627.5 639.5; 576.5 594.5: 206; 152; 204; 326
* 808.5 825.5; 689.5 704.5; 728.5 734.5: 283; 367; 280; 115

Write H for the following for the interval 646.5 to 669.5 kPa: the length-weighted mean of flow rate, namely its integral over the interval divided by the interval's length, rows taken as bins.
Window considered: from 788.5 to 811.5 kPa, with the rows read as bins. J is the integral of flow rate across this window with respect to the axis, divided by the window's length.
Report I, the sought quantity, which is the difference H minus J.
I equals -1.7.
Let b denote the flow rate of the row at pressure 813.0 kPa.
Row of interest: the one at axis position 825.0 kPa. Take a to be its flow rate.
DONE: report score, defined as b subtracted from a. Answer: 2.7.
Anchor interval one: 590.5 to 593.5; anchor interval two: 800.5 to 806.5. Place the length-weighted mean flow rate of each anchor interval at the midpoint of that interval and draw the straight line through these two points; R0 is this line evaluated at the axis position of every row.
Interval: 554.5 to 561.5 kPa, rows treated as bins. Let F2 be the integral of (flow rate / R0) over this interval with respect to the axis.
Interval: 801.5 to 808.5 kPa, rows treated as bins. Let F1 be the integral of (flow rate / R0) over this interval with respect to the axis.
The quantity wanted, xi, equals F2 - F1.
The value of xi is 1.54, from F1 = 7.02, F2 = 8.6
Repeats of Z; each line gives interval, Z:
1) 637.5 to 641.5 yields 88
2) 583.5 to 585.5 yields 90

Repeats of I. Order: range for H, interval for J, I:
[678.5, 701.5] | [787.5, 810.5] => -2.2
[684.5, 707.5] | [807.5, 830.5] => -3.3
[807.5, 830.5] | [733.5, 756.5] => 2.5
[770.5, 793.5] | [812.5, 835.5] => -2.2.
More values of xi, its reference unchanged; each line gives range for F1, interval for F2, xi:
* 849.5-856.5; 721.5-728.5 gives -0.50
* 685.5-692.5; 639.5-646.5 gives 0.11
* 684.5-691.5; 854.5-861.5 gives 0.62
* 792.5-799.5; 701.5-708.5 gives -0.20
